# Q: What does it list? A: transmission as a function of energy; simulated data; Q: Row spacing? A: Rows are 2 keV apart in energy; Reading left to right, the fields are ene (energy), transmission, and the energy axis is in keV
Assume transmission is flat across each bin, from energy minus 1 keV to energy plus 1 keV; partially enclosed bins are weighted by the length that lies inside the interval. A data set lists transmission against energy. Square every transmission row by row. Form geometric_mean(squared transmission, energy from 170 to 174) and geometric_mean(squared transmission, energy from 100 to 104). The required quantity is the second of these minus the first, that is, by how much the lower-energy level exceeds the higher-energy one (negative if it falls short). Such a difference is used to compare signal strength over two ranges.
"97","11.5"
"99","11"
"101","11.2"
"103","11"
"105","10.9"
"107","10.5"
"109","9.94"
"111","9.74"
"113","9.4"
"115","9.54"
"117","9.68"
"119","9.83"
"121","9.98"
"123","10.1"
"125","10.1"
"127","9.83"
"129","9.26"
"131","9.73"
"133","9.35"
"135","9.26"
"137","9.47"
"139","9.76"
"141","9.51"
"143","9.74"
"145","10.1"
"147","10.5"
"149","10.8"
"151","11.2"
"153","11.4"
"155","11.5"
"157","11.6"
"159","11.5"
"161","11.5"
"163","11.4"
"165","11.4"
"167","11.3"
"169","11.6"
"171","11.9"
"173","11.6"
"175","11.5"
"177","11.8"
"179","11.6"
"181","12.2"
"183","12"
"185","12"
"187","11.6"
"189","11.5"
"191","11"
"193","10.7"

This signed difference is -15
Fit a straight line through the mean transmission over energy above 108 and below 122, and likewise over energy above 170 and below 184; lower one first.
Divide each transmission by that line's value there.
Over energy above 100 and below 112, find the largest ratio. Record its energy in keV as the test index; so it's 101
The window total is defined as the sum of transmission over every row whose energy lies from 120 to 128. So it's 40.0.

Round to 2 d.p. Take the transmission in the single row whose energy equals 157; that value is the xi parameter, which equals 11.60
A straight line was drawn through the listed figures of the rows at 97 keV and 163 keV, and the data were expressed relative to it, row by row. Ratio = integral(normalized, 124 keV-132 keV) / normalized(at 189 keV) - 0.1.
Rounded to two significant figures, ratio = 6.6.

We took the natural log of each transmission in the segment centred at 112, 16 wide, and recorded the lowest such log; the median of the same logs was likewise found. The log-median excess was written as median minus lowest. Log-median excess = 0.040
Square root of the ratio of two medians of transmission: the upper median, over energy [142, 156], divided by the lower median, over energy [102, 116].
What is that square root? 1.04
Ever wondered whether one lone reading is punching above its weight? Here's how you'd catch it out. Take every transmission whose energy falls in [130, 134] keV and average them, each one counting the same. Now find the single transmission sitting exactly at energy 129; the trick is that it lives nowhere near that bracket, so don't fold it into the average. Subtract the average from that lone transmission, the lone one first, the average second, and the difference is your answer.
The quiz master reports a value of -0.3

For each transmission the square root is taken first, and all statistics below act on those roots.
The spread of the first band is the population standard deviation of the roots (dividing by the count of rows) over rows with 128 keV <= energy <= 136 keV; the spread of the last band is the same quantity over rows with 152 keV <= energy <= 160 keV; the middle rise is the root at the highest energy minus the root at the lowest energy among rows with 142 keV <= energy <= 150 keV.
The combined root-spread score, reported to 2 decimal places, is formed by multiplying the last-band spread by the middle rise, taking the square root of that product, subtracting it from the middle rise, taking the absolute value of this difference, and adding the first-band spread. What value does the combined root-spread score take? 0.16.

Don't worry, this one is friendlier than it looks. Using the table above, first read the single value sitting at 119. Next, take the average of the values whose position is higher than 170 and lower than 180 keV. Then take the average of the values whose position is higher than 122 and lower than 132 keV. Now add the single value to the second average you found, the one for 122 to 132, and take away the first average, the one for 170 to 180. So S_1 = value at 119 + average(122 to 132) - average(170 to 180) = 8.0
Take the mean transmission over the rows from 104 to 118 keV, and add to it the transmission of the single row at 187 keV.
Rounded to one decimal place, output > 21.6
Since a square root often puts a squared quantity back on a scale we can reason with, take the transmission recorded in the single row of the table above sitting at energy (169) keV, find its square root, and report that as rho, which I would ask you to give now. 3.41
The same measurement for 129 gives 3.04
